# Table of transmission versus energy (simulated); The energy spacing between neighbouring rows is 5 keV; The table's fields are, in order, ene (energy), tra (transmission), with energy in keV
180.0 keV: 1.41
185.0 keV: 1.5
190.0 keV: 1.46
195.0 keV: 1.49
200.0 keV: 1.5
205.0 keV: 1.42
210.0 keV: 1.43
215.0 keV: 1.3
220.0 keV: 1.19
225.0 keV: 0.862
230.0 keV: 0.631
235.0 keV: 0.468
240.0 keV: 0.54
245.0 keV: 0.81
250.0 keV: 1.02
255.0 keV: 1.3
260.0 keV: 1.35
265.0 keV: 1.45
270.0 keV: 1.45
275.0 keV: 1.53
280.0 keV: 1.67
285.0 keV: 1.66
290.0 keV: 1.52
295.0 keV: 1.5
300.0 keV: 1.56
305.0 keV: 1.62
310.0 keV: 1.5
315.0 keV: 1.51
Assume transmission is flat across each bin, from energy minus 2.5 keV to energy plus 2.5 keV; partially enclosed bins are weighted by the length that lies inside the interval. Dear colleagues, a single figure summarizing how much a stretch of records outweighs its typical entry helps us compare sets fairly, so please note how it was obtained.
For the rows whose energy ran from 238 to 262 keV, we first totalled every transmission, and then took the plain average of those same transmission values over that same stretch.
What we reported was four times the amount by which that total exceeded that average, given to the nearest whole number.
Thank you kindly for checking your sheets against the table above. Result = 16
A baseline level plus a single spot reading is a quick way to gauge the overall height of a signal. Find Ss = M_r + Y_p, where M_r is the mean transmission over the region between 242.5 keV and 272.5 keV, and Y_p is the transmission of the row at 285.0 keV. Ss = 2.89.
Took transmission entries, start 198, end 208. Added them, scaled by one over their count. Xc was 1.46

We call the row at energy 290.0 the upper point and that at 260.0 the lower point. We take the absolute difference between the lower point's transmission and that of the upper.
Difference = 0.17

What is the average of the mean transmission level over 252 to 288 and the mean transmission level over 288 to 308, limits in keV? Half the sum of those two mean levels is 1.52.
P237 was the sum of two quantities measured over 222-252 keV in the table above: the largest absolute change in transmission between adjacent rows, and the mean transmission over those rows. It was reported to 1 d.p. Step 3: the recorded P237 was 1.0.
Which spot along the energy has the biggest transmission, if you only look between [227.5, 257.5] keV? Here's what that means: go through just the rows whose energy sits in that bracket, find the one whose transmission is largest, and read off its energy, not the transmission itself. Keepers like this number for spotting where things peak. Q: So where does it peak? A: 255.0 keV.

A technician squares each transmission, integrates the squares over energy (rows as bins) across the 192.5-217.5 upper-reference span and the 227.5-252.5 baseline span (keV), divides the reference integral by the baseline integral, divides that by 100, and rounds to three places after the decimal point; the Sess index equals 0.039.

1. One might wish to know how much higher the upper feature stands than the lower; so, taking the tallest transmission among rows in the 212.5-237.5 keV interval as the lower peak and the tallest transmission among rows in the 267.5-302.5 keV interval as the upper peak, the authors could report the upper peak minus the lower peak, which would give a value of 0.4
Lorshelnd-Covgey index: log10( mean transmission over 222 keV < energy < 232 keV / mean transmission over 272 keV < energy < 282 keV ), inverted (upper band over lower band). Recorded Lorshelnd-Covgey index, 0.3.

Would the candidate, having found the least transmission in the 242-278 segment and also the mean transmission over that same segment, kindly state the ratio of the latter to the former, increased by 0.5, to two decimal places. 2.07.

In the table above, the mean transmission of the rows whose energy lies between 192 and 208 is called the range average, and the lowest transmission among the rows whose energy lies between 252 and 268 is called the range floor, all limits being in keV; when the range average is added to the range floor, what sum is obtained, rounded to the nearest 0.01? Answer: 2.77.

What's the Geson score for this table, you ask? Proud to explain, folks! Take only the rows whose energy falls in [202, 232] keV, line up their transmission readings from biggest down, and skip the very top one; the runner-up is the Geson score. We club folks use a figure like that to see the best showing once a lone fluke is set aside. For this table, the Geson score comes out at 1.42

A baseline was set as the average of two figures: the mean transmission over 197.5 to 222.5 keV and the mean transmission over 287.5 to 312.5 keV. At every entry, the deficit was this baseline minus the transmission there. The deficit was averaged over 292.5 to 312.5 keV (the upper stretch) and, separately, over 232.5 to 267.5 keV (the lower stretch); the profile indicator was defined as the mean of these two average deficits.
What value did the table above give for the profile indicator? 0.19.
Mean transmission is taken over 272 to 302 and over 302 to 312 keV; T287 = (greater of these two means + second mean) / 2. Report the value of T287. 1.567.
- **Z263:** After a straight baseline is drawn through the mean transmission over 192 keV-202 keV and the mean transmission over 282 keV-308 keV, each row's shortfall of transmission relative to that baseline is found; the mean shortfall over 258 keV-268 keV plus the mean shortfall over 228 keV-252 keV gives 0.98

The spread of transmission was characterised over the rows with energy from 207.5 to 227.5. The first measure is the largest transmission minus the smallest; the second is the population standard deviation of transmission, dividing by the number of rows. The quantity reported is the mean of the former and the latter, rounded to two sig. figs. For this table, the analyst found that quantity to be 0.39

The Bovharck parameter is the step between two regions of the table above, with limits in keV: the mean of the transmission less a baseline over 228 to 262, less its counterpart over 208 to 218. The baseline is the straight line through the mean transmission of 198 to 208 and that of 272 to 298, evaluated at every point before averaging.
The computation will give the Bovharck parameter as -0.5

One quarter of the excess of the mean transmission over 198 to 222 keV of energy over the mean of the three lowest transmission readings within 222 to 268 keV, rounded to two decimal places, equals 0.21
